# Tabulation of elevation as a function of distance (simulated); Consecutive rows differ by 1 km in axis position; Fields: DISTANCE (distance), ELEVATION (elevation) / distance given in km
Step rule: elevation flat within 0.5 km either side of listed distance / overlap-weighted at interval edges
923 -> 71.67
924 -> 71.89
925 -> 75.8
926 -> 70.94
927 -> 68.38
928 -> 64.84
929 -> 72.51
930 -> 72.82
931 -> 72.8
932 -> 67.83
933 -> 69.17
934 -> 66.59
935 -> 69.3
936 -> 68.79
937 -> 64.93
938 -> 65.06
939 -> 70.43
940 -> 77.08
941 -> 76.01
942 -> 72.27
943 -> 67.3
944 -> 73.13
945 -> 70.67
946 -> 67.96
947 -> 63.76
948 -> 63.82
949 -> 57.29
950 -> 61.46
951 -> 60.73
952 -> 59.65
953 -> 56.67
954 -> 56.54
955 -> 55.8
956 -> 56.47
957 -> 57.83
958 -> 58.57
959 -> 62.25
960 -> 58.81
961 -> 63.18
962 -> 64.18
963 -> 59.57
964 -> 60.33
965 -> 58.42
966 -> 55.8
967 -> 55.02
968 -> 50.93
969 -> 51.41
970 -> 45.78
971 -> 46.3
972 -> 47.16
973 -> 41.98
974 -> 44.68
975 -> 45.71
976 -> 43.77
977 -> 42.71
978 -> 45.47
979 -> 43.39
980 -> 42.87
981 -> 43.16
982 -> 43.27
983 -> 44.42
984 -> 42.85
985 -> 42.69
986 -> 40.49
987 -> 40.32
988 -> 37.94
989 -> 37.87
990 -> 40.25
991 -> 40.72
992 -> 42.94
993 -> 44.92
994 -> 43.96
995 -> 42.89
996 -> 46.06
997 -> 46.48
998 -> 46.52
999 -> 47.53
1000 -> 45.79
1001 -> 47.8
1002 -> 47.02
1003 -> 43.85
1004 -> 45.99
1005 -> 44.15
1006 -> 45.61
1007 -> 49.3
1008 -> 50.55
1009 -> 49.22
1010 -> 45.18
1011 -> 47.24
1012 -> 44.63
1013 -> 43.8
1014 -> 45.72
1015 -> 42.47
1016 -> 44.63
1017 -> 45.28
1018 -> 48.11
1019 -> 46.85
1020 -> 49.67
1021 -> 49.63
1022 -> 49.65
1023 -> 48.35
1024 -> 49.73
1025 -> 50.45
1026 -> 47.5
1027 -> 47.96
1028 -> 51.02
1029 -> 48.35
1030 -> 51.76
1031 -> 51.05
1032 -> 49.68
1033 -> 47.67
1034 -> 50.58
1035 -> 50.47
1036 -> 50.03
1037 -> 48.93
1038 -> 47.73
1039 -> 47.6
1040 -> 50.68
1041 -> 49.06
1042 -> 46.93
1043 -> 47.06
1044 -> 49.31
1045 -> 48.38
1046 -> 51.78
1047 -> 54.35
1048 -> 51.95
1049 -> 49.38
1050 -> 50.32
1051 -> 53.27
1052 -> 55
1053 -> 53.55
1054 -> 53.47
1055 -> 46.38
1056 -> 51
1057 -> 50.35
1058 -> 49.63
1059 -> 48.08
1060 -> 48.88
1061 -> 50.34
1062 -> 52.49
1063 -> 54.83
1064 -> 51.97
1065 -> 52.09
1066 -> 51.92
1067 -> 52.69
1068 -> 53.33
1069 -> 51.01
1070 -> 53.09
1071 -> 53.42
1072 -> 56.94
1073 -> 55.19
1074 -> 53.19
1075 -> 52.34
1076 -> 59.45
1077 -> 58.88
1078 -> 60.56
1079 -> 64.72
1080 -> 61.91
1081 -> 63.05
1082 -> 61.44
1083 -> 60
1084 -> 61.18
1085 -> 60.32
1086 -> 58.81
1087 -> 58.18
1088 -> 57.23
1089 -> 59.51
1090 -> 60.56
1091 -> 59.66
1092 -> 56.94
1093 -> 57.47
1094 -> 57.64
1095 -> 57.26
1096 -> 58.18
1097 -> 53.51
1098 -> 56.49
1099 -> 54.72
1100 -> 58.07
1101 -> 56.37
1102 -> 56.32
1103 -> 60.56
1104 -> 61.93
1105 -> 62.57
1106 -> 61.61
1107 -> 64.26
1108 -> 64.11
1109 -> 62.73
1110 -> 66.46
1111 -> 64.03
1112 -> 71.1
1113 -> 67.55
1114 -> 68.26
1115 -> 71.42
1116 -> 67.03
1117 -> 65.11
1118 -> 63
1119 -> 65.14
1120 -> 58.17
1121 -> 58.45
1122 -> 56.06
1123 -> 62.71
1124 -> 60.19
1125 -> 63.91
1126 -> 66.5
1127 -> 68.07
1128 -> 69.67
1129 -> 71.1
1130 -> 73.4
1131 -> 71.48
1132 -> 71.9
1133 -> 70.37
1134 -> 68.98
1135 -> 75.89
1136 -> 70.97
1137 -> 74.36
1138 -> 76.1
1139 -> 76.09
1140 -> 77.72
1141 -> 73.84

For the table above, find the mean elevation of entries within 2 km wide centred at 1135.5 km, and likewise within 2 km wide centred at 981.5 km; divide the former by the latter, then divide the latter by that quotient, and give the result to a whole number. 25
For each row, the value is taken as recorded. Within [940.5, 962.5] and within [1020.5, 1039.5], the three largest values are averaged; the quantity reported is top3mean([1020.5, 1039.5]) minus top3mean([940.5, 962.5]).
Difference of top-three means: -23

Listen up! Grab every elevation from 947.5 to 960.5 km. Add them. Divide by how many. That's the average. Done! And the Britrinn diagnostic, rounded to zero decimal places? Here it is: 59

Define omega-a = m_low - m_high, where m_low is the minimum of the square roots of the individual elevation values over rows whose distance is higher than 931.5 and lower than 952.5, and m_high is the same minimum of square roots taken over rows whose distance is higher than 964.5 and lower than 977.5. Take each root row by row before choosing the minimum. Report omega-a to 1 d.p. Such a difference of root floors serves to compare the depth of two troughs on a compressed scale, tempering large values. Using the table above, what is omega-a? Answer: 1.1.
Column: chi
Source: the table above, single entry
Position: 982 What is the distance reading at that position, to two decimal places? 43.27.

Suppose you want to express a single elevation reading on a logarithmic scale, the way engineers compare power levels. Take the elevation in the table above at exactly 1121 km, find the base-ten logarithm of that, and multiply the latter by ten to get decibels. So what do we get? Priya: 17.7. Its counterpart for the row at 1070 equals 17.3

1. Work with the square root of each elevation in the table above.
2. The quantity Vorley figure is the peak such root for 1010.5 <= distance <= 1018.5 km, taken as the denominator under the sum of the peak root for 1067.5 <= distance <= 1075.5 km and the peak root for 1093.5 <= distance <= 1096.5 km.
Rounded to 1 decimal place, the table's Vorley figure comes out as 2.2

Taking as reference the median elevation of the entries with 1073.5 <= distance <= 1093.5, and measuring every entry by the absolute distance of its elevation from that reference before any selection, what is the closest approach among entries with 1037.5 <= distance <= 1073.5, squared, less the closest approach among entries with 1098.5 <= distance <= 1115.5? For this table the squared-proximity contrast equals 6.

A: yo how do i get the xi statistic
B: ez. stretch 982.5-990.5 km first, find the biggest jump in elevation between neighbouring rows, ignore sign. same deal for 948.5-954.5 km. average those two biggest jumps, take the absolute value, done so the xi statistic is 3.3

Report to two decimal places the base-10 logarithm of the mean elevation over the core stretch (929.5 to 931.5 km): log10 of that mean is 1.86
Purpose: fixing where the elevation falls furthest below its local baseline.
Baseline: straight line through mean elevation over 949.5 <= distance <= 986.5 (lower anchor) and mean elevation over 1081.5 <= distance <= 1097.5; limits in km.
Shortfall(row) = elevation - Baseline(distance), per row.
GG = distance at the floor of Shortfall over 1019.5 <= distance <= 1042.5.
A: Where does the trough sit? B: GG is 1042 km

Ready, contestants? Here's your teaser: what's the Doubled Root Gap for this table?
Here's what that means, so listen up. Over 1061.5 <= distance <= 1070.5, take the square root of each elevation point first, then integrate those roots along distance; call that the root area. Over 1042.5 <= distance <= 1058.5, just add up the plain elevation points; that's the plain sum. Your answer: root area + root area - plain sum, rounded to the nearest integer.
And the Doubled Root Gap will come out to -685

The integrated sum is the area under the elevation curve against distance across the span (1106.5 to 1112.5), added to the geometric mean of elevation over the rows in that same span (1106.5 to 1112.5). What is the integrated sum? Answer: 458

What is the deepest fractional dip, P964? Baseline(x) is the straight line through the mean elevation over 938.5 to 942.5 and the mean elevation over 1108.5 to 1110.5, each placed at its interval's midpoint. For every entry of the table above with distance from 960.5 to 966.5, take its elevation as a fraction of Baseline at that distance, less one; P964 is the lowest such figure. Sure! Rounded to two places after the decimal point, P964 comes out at -0.23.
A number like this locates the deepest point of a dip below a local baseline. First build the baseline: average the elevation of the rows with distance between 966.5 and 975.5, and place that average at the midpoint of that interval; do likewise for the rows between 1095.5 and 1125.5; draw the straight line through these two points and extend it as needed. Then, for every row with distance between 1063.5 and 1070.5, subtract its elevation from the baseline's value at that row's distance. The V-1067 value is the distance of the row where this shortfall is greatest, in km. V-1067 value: 1069 km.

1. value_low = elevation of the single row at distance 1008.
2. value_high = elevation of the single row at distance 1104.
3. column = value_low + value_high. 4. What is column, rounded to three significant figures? 112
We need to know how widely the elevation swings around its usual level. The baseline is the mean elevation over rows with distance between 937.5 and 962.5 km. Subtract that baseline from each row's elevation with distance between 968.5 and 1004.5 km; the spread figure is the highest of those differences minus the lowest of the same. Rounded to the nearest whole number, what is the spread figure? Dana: 14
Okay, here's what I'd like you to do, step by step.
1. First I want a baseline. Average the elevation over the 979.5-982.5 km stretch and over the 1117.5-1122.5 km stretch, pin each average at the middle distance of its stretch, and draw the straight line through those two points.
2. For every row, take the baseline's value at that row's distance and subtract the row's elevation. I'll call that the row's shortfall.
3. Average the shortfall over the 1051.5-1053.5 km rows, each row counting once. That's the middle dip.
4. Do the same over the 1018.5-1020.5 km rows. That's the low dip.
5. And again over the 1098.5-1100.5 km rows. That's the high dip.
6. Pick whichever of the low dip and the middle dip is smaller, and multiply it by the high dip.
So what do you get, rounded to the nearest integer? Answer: -3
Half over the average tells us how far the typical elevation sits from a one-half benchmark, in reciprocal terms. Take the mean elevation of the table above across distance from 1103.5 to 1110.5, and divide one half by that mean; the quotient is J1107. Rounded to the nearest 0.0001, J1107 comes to 0.0079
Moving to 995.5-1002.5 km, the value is 0.0107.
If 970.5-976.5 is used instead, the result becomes 0.0111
